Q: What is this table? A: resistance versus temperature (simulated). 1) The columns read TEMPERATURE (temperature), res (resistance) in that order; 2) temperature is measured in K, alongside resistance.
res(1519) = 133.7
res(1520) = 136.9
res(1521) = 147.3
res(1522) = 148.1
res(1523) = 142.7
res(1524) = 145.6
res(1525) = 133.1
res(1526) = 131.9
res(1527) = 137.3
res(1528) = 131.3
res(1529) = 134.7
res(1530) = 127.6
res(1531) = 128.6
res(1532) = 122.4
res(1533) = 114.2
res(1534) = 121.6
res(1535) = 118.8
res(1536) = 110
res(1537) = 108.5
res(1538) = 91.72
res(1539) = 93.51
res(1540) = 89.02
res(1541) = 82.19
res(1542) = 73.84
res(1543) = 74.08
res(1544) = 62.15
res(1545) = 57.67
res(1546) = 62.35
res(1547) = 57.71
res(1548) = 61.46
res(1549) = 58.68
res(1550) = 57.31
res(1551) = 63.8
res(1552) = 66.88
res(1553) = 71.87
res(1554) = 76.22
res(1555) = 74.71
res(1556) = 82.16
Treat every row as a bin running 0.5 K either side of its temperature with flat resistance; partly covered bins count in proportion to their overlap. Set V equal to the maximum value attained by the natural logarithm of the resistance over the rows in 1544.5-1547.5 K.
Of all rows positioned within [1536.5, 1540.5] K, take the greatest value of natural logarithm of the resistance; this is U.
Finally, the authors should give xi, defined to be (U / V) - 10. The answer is -8.87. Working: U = 4.69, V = 4.1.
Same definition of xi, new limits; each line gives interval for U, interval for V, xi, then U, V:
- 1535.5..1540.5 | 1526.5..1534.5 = -9.05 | 4.70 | 4.9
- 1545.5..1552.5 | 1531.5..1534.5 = -9.13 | 4.20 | 4.8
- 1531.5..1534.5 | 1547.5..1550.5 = -8.83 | 4.81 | 4.1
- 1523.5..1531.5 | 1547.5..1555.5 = -8.85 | 4.98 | 4.3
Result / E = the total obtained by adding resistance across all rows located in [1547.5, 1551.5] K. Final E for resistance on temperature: 241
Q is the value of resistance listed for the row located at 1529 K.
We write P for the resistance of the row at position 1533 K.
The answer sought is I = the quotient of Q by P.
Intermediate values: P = 114.2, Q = 134.7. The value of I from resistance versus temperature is 1.18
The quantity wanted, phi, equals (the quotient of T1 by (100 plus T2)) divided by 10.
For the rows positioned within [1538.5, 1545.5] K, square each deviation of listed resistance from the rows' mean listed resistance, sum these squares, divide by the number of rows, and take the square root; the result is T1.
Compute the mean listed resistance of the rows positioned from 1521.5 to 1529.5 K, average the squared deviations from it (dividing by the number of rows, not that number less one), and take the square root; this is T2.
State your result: 0.0115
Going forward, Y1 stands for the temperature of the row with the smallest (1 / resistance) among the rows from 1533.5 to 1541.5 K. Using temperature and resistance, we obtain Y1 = 1534 K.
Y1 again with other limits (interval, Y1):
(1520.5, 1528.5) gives 1522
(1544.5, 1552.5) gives 1552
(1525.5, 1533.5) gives 1527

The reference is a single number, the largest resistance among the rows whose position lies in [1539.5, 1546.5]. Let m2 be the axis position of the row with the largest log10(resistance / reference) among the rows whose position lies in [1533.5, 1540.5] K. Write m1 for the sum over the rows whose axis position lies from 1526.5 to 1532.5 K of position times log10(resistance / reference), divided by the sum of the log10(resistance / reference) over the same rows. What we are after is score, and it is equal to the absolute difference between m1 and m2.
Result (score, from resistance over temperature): 4.7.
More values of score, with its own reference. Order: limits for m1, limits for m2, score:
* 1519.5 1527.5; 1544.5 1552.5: 28.6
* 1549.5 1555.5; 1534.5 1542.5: 16.9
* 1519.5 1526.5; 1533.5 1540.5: 11.1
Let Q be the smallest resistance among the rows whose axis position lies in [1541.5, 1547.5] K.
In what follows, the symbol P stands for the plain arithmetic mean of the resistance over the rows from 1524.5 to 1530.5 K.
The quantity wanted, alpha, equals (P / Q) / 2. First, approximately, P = 133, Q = 57.67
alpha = 1.15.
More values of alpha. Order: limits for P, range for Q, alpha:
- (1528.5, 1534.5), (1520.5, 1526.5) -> 0.47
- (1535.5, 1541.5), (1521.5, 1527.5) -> 0.36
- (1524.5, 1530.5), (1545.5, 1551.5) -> 1.16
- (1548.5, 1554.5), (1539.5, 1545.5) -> 0.57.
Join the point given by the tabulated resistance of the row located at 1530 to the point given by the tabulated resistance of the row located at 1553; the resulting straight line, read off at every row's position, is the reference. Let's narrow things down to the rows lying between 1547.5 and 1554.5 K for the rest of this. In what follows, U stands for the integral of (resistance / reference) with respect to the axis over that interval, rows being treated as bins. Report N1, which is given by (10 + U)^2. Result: 256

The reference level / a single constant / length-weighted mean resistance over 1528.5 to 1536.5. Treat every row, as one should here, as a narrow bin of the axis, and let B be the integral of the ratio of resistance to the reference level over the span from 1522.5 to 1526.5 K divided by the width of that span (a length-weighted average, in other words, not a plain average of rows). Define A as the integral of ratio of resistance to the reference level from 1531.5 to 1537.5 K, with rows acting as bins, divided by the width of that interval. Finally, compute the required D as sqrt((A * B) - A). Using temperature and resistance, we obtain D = 0.35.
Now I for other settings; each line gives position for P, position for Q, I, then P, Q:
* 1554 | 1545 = 0.76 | 76.22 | 57.67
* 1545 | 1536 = 1.91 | 57.67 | 110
